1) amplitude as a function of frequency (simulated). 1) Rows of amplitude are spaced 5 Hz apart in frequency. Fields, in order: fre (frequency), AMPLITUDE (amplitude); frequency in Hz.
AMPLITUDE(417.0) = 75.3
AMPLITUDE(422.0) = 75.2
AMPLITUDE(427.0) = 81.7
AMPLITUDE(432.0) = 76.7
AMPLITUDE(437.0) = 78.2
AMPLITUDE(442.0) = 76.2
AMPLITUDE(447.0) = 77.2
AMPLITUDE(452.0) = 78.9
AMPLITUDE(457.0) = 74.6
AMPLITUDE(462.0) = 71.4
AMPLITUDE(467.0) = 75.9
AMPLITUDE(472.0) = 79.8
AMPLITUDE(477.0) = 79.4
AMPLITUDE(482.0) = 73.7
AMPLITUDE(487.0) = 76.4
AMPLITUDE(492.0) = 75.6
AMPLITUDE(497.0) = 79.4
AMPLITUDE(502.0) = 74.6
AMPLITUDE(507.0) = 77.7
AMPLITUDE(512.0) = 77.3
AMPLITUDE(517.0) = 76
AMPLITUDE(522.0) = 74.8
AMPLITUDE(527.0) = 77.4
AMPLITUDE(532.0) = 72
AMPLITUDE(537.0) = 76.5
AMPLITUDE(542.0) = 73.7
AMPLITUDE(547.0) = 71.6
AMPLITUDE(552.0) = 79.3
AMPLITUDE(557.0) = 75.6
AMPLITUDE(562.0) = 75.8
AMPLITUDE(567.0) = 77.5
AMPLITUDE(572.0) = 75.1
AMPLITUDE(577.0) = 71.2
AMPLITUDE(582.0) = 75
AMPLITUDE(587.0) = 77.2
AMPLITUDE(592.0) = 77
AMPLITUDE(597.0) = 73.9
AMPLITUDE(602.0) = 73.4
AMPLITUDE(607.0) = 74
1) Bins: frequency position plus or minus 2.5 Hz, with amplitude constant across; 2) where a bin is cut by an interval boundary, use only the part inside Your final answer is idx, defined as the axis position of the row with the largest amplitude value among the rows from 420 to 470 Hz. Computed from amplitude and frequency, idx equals 427.0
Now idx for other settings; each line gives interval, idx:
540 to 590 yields 552.0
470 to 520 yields 472.0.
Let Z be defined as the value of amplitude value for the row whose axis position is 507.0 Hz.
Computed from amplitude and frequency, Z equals 77.7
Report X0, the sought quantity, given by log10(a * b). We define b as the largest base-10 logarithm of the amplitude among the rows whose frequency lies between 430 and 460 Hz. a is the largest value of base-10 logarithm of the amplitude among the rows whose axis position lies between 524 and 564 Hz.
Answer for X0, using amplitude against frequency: 0.557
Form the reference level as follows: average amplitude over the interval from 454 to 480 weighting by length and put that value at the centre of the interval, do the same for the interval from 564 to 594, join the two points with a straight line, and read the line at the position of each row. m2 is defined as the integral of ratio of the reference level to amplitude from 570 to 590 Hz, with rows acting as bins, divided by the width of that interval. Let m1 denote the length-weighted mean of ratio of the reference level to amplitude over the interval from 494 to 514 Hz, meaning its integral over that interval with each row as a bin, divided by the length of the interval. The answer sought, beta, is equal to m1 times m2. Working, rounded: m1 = 0.98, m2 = 1.01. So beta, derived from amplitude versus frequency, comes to 1.00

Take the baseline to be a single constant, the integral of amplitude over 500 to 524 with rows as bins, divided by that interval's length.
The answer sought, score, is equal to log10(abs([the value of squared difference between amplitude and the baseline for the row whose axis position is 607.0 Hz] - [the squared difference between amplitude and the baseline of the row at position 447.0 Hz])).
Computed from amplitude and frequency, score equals 0.54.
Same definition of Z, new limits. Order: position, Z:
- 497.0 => 79.4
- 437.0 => 78.2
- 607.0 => 74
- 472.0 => 79.8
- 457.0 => 74.6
